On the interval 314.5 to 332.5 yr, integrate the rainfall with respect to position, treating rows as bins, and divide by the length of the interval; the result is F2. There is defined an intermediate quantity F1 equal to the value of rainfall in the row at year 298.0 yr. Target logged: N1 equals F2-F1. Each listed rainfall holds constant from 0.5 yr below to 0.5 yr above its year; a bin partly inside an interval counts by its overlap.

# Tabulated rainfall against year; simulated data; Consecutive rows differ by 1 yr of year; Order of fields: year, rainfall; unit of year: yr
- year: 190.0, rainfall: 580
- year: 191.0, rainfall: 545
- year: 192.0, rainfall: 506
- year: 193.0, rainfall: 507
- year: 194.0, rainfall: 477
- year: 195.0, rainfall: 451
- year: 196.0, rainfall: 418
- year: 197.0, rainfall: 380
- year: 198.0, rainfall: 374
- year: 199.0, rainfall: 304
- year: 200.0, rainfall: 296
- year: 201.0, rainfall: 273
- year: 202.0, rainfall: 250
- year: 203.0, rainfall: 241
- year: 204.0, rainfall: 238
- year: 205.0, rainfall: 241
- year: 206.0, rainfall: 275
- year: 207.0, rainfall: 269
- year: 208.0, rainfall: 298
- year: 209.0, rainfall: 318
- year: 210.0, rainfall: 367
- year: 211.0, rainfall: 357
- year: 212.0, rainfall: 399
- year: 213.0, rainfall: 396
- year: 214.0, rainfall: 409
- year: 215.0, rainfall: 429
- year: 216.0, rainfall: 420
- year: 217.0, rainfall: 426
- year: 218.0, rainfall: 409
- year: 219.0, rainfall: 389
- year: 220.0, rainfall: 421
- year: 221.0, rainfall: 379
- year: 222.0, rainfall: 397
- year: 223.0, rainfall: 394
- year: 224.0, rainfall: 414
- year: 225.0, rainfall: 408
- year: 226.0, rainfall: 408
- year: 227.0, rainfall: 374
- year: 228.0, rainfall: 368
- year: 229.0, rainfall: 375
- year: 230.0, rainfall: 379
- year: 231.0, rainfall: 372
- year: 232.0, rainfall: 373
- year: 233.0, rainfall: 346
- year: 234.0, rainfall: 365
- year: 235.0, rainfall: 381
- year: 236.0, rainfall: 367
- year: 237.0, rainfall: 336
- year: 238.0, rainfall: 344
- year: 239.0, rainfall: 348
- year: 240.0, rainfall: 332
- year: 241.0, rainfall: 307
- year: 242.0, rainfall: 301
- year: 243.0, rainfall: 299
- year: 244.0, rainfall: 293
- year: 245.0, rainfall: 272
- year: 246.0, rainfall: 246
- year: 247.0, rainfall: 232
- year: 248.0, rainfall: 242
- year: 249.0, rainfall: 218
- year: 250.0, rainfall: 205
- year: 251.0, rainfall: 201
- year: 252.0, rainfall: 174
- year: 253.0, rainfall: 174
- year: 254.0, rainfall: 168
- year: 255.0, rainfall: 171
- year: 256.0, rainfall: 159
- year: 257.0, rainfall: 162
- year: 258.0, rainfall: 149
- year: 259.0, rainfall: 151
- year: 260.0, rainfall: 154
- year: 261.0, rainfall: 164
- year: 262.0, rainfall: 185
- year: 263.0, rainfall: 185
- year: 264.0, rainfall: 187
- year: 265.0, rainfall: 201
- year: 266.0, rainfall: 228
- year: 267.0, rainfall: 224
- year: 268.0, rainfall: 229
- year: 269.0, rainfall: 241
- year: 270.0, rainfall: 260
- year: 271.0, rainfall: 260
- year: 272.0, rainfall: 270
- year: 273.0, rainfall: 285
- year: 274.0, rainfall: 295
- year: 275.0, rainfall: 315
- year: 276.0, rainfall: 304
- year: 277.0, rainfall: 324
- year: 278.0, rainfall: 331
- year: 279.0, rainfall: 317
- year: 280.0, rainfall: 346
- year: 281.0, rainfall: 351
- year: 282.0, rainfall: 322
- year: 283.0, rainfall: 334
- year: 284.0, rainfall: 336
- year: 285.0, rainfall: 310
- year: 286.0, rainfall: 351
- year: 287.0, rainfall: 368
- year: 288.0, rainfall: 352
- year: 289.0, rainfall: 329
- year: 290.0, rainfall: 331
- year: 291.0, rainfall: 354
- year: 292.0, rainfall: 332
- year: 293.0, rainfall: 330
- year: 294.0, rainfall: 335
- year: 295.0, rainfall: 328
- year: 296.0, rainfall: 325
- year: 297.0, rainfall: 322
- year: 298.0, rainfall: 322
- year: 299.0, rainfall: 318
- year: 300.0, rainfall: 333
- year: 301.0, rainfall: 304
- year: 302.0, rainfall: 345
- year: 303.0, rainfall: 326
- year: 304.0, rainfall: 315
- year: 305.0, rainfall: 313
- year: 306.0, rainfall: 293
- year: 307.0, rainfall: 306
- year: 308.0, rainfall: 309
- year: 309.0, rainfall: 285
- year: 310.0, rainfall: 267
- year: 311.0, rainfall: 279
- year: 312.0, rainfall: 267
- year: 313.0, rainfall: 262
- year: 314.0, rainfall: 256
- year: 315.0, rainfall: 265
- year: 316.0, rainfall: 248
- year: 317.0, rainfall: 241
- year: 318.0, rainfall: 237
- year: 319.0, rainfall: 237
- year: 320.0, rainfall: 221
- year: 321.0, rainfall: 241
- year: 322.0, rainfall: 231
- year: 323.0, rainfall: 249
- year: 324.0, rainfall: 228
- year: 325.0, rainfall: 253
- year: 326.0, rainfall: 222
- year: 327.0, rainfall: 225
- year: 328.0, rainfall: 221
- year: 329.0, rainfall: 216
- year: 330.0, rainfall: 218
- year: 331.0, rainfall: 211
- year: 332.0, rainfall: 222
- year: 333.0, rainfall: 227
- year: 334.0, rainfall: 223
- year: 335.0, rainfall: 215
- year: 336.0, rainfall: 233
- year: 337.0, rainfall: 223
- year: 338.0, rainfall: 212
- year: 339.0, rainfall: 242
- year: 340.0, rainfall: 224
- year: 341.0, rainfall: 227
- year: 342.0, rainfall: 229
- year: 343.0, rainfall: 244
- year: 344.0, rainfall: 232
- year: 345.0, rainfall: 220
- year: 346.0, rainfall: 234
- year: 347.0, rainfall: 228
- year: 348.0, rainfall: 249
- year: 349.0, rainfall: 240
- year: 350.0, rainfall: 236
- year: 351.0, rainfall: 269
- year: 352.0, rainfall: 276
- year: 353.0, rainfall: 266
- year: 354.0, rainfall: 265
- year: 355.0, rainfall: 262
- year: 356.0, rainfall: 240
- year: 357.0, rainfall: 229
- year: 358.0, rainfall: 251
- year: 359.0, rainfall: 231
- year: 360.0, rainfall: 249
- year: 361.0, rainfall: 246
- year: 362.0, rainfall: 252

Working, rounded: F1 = 322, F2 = 233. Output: -89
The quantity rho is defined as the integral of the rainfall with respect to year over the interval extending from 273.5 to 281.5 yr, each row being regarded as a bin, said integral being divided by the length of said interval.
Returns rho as 323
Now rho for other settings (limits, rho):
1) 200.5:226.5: 355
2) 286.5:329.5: 287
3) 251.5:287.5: 250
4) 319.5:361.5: 235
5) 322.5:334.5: 226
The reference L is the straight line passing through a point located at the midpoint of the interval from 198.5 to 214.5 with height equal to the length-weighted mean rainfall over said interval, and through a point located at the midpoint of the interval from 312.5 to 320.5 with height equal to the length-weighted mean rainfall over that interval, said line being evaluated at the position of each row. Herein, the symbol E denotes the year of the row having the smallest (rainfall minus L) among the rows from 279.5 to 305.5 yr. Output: 285.0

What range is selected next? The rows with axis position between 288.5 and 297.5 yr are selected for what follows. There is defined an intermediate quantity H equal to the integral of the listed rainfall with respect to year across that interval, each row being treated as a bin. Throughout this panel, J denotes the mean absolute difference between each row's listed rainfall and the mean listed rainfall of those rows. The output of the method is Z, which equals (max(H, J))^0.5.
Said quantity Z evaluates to 55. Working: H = 2986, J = 5.7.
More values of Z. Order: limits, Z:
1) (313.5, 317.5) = 32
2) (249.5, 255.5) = 33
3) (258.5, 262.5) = 26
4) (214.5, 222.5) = 57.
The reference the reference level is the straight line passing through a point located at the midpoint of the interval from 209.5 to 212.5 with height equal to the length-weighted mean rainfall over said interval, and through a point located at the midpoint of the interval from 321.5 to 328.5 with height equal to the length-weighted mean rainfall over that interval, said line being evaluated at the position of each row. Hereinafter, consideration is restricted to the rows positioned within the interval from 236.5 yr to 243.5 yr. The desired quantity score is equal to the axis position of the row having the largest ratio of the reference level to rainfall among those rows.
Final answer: 243.0 yr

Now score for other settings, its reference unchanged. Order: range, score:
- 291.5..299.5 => 299.0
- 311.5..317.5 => 317.0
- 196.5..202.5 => 202.0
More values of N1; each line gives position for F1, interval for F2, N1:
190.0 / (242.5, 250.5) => -329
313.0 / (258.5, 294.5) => 21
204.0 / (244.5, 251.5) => -7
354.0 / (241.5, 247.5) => 9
